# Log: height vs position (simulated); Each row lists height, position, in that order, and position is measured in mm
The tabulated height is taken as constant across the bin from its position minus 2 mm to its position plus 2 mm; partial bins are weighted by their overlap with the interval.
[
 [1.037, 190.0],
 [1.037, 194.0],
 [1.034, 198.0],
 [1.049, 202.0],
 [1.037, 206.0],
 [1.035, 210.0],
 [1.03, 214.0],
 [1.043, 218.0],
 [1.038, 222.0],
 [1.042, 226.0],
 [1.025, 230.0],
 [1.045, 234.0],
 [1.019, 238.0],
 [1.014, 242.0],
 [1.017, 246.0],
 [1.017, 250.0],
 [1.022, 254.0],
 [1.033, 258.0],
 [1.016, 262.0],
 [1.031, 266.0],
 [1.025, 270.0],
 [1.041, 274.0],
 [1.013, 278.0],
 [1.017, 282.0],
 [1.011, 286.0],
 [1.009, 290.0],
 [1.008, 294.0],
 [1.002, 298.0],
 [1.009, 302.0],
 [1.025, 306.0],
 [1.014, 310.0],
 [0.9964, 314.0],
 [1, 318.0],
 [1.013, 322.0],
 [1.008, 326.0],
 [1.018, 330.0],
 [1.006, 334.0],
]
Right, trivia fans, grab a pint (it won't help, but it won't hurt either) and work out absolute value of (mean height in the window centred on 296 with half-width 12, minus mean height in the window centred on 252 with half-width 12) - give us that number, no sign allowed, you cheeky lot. 0.009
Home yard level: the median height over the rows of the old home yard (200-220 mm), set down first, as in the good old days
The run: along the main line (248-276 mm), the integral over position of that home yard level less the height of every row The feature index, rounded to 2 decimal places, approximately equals 0.30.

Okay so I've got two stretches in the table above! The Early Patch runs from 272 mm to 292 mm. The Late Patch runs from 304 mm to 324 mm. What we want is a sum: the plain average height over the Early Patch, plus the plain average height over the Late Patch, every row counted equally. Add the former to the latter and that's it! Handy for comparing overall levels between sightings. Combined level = 2.03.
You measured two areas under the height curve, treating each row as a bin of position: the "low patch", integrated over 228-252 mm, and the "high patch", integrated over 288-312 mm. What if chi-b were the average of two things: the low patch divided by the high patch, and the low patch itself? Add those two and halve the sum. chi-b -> 12.8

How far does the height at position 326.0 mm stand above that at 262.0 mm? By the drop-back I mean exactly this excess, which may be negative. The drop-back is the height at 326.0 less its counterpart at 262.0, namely -0.008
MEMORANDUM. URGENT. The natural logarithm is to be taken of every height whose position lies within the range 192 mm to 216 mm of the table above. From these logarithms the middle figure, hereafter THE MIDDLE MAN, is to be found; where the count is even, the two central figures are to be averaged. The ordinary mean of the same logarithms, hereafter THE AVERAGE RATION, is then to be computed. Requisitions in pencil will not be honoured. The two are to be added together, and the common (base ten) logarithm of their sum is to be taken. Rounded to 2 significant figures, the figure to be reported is -1.1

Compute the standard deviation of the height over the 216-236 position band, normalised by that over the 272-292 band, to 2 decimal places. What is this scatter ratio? 0.61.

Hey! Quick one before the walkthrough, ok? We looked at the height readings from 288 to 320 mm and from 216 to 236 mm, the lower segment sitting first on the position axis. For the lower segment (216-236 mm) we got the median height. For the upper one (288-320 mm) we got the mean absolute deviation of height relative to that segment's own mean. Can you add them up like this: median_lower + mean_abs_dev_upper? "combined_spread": 1.048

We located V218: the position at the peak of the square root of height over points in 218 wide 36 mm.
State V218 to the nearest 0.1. 202.0 mm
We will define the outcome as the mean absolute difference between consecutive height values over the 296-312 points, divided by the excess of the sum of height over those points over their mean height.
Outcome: 0.0037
